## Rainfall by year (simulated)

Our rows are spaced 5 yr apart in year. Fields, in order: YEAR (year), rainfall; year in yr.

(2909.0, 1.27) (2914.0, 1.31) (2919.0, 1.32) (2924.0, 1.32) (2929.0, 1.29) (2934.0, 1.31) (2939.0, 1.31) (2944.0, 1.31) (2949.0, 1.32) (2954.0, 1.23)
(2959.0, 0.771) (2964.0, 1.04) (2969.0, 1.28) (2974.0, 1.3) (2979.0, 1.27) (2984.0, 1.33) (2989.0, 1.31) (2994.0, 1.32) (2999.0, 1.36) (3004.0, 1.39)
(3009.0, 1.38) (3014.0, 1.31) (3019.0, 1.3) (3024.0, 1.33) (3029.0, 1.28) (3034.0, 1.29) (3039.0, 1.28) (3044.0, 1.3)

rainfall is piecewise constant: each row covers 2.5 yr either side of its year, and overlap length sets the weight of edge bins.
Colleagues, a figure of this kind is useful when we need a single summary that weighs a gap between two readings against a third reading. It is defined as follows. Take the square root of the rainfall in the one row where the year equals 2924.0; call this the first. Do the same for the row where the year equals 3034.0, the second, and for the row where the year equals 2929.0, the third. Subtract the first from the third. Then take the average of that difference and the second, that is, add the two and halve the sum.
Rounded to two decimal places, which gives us 0.56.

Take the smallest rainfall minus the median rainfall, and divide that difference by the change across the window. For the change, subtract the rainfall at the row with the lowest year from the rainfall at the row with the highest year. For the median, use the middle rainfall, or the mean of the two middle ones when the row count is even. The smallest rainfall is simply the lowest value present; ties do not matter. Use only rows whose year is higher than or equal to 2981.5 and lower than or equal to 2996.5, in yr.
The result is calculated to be 1.00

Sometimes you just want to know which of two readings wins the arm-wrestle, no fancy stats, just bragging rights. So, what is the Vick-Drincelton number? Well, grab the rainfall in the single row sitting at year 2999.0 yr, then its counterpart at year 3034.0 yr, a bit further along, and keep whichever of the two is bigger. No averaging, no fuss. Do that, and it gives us 1.360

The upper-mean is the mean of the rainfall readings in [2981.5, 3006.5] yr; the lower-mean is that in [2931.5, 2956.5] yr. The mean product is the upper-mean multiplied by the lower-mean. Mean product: 1.74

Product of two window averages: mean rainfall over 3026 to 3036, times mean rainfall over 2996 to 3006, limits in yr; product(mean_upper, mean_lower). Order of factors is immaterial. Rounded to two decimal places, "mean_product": 1.77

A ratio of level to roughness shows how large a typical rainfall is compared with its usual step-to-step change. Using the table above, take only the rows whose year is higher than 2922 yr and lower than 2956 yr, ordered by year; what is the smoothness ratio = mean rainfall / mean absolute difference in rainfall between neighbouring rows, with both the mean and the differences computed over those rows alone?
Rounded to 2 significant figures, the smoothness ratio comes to 52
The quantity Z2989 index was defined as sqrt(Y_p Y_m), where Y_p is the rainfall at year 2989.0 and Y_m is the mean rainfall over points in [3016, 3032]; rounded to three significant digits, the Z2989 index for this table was 1.31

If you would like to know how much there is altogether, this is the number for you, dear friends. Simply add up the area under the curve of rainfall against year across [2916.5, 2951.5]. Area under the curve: 46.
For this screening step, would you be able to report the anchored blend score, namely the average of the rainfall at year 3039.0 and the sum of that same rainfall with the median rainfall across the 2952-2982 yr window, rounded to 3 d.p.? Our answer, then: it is 1.905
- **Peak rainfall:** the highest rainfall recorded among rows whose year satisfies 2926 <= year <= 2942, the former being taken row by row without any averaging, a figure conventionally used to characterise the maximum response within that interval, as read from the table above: 1.31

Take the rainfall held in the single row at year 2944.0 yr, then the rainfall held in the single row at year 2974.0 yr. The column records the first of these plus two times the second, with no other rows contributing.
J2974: 3.91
